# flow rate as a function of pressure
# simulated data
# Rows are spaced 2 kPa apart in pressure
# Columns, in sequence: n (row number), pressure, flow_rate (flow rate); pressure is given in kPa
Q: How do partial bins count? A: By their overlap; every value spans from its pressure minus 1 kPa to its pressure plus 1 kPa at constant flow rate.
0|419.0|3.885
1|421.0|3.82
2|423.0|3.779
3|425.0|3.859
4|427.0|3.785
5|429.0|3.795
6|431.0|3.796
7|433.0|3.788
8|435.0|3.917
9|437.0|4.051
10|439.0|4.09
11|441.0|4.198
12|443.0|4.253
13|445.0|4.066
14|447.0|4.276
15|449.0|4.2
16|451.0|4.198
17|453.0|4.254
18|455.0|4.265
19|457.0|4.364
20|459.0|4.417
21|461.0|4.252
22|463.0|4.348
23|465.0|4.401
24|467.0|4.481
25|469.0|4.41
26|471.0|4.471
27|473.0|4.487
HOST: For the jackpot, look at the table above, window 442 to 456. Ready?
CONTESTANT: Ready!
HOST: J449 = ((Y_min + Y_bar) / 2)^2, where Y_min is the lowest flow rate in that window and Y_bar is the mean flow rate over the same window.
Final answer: 17.1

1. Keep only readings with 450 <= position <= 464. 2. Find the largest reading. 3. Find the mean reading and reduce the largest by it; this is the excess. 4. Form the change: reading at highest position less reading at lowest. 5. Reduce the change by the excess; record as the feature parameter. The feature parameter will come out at 0.033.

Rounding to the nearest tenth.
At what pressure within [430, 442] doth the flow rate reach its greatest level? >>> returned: 441.0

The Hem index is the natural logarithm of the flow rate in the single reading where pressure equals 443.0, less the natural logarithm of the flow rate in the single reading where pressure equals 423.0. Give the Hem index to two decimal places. 0.12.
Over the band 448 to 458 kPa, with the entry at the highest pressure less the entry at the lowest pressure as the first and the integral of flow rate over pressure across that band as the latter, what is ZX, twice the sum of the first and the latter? 85.5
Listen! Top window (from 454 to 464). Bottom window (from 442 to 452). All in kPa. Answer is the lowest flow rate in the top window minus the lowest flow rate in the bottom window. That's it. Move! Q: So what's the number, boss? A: 0.19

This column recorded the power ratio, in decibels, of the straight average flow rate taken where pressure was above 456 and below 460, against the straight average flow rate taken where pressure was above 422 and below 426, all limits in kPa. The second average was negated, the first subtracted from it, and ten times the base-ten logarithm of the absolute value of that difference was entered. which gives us 9.14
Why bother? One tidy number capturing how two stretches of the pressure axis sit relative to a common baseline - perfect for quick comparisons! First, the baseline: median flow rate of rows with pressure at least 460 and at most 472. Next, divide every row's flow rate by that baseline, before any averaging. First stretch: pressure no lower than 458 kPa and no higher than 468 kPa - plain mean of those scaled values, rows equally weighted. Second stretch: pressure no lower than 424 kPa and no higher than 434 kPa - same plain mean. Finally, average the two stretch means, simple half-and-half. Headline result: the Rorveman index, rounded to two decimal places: 0.93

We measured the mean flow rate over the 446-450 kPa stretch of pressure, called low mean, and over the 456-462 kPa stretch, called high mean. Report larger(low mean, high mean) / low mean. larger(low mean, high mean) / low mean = 1.025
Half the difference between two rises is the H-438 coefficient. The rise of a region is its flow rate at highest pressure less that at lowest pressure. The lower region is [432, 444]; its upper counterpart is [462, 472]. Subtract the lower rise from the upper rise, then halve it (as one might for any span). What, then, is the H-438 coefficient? -0.17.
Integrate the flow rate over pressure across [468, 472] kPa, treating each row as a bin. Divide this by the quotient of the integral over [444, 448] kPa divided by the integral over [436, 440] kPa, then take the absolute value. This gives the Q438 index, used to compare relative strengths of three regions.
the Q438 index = 17.3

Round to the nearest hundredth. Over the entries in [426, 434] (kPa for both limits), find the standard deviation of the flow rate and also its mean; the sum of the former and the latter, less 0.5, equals 3.30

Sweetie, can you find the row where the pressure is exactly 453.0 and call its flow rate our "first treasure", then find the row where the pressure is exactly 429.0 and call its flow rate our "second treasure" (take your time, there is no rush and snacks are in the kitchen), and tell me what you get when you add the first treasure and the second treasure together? 8.0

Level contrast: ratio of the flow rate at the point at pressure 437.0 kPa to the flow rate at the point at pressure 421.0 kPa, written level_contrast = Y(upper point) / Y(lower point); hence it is 1.06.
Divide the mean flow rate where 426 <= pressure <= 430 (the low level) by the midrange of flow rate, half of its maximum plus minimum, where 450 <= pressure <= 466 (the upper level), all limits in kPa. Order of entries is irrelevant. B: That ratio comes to 0.88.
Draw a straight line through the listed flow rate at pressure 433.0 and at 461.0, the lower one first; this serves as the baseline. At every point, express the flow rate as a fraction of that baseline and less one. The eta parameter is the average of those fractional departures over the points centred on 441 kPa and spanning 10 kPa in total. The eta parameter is 0.054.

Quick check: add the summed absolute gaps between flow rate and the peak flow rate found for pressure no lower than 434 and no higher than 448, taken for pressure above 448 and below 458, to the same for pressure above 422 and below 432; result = 2.6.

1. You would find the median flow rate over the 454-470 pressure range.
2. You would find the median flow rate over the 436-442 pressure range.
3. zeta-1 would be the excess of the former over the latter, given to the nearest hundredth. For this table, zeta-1 0.29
